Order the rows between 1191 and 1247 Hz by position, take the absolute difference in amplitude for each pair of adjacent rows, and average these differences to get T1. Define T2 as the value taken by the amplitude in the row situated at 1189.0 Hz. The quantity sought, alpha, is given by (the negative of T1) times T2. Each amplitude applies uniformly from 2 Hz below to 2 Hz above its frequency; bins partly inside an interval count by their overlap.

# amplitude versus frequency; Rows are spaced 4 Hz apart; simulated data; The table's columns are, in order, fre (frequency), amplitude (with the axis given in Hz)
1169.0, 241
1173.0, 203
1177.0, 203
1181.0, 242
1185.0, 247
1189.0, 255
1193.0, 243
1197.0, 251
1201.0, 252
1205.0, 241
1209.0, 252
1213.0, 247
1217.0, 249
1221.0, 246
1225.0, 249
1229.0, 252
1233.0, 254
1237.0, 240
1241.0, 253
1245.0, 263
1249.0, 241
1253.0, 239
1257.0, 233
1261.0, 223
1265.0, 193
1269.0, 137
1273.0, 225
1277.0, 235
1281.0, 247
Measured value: -1687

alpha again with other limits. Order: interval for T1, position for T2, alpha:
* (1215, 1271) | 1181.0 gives -3239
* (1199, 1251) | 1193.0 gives -2005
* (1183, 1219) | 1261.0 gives -1617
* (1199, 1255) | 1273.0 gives -1748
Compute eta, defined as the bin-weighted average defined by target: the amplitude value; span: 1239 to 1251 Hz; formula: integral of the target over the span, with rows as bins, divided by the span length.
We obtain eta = 252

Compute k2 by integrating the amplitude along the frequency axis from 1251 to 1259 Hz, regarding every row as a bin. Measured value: 1888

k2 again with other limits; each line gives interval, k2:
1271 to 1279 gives 1840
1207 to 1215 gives 1996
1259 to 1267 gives 1664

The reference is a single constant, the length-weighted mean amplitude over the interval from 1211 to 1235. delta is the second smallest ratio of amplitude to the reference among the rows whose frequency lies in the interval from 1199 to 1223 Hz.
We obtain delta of 0.986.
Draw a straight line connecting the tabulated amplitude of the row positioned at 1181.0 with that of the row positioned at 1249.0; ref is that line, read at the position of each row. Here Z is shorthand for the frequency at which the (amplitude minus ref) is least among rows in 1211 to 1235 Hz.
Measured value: 1221.0 Hz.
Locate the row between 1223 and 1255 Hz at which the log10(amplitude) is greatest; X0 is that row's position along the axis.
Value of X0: 1245.0 Hz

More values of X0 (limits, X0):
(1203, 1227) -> 1209.0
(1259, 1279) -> 1277.0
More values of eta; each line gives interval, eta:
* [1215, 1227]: 248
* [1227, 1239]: 249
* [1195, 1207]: 248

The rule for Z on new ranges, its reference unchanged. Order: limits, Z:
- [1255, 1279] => 1269.0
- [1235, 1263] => 1261.0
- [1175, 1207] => 1177.0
